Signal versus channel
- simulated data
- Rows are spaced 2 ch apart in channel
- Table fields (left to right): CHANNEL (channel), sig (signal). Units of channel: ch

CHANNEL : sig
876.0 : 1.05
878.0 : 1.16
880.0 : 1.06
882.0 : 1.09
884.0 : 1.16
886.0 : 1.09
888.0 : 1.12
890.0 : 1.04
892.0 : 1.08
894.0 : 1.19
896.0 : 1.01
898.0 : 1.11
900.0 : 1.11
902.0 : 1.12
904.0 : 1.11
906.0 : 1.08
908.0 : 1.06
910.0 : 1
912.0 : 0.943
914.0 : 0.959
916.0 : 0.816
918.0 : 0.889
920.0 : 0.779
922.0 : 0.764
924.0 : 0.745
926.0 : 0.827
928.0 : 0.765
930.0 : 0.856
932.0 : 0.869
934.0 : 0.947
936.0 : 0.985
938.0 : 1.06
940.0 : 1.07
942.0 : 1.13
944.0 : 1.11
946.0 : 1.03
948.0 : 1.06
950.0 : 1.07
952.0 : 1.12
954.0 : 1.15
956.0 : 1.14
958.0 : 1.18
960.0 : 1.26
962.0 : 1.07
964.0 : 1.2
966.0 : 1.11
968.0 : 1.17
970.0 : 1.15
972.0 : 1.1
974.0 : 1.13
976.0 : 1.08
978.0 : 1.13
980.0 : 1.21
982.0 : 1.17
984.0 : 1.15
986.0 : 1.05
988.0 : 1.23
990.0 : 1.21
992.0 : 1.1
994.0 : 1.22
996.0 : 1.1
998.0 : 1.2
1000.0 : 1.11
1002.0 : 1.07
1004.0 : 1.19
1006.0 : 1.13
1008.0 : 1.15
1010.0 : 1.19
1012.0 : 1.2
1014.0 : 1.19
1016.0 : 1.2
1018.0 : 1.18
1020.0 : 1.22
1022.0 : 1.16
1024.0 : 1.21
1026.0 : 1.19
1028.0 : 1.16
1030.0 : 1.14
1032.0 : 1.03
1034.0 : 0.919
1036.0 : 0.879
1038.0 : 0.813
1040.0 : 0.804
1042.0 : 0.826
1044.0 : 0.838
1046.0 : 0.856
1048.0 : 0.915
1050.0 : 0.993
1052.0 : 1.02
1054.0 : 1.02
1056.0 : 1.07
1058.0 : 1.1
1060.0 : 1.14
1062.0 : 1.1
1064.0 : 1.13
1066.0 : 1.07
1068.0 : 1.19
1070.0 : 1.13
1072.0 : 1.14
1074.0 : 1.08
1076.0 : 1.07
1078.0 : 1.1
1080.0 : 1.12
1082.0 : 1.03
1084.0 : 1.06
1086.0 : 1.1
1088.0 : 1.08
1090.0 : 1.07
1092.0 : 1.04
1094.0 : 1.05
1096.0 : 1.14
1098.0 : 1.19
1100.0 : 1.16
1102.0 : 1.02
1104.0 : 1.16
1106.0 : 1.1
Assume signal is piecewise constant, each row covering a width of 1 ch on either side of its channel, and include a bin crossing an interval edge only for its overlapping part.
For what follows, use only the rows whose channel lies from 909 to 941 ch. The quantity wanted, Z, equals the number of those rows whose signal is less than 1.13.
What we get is 16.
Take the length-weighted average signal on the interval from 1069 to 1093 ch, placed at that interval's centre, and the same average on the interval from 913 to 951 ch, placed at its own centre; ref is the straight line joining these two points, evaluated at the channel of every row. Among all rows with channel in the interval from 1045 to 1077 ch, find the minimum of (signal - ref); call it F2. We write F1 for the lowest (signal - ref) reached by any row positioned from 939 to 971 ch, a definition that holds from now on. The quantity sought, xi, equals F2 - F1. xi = -0.28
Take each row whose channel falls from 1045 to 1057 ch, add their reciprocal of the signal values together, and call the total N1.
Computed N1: 6.2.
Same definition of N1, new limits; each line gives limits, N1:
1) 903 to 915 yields 5.9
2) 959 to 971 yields 5.2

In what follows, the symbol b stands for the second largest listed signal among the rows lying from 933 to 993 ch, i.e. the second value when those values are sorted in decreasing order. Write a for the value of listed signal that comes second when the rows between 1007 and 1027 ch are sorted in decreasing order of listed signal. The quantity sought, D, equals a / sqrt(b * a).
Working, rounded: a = 1.21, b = 1.23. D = 0.99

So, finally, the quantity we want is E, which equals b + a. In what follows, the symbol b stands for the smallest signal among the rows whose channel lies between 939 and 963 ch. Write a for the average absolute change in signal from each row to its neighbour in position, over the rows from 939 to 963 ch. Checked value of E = 1.08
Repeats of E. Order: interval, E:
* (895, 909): 1.04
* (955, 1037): 0.94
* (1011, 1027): 1.19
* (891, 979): 0.80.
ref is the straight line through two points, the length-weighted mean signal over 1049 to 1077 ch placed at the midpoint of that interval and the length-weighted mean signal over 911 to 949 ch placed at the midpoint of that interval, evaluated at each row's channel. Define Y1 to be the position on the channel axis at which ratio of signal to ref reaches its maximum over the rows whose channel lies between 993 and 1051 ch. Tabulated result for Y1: 994.0 ch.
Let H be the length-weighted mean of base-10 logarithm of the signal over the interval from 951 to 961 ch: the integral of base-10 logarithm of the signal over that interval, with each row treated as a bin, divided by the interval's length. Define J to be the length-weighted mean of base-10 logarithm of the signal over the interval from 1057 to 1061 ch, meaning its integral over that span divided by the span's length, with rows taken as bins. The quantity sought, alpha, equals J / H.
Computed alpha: 0.7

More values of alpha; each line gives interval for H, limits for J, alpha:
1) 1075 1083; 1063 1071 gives 1.6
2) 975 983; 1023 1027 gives 1.3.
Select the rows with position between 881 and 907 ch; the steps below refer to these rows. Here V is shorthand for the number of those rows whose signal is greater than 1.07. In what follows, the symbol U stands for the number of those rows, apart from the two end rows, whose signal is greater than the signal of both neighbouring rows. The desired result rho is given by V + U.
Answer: 15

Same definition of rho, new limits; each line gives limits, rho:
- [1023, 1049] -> 4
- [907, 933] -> 3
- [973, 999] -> 15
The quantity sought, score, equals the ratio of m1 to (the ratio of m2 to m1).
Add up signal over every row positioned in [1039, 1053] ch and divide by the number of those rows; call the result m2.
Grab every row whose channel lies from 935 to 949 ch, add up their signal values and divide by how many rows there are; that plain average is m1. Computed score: 1.3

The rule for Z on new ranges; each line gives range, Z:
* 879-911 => 14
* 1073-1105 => 12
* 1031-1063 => 15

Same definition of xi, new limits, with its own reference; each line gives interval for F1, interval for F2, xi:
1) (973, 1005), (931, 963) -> -0.13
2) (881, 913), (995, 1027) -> 0.04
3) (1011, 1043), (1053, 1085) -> 0.18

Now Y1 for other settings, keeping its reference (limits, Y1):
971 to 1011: 988.0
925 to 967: 960.0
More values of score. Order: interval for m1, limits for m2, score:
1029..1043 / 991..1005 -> 0.7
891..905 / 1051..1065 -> 1.1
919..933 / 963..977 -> 0.6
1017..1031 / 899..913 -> 1.3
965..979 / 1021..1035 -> 1.1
